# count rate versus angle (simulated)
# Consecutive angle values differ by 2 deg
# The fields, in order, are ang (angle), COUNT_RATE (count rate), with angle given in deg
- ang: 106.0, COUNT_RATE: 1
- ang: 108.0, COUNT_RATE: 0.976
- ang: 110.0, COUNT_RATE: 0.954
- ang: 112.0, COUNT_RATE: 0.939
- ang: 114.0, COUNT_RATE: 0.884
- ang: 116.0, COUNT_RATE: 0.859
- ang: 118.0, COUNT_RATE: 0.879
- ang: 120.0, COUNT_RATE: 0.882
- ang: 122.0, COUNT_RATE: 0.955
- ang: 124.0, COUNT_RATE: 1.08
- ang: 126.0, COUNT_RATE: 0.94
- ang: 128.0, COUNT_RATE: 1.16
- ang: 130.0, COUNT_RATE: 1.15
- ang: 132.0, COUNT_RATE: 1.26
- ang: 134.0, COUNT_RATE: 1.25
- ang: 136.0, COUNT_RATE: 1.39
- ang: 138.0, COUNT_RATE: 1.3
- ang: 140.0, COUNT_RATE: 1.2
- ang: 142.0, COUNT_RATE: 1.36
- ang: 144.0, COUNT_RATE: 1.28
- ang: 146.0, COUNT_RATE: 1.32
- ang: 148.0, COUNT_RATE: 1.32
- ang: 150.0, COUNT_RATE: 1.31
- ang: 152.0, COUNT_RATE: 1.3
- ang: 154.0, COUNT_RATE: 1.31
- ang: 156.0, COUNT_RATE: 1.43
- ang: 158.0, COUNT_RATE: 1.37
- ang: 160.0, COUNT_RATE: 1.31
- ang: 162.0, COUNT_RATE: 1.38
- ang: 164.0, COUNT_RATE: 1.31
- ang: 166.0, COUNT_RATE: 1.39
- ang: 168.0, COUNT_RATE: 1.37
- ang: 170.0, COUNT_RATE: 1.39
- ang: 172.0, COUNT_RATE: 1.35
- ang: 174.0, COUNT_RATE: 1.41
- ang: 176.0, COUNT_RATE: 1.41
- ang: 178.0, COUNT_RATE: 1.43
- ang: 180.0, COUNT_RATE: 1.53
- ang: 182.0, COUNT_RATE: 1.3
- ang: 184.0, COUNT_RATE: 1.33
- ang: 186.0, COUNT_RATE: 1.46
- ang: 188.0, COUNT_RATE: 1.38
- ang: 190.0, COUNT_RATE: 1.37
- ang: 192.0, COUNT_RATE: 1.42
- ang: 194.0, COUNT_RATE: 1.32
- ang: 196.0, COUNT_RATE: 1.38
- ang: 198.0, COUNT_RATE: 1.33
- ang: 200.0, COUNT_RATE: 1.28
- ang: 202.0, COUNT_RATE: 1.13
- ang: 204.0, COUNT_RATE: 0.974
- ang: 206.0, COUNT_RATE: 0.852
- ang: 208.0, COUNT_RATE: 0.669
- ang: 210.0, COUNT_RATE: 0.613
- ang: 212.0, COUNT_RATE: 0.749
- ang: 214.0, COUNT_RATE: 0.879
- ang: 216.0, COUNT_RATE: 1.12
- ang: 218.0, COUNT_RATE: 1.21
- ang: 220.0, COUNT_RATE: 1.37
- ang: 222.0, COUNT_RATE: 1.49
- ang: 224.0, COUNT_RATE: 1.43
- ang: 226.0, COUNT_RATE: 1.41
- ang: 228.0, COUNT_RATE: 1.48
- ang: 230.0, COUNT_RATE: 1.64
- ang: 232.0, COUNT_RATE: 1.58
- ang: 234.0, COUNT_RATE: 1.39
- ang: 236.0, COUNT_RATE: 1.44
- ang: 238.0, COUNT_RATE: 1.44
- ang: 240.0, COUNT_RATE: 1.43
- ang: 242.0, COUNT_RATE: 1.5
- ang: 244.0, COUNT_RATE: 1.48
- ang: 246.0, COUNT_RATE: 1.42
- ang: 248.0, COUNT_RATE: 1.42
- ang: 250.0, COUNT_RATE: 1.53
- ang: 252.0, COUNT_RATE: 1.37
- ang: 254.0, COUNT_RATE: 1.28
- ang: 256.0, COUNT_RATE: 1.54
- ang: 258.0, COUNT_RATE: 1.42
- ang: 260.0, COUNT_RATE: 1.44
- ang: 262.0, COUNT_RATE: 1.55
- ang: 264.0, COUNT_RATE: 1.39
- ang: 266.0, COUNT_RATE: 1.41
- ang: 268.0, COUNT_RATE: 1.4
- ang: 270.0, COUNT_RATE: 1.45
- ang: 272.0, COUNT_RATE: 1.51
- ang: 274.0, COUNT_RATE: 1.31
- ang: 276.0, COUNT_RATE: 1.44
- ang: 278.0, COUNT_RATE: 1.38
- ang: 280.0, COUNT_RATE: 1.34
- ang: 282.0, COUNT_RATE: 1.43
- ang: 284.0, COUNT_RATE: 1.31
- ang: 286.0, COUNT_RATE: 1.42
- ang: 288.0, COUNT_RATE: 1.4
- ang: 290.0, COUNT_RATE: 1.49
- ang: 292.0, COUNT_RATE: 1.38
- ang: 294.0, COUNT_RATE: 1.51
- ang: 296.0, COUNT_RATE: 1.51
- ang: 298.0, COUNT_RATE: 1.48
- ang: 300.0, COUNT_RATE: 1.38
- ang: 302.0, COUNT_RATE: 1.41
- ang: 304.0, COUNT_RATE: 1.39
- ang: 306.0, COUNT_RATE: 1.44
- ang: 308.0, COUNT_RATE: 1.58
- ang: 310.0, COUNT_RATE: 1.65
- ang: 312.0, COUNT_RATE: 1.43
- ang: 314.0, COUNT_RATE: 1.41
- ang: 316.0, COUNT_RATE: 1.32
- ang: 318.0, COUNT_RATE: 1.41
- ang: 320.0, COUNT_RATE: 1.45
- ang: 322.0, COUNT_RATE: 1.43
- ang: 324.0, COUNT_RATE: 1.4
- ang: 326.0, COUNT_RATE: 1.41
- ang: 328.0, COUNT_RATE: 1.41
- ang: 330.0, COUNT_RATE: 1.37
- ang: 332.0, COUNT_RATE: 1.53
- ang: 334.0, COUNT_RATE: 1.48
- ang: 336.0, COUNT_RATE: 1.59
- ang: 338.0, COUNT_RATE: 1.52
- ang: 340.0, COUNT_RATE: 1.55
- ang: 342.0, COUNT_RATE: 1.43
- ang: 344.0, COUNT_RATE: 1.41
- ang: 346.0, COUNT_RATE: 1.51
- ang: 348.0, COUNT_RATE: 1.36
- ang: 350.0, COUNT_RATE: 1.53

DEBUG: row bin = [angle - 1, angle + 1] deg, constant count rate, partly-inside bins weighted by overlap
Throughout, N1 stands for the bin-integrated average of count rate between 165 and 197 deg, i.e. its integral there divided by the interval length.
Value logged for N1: 1.39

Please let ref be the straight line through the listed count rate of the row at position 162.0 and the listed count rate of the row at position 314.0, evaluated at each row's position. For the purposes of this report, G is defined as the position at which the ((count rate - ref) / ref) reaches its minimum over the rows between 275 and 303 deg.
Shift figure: 284.0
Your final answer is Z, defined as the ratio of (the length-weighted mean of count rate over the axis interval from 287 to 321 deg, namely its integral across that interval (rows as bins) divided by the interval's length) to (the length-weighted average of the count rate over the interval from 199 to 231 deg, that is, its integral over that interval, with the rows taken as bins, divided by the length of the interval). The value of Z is 1.27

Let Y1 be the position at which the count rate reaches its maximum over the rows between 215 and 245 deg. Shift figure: 230.0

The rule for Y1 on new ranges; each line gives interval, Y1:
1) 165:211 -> 180.0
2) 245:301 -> 262.0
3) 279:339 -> 310.0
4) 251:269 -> 262.0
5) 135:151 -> 136.0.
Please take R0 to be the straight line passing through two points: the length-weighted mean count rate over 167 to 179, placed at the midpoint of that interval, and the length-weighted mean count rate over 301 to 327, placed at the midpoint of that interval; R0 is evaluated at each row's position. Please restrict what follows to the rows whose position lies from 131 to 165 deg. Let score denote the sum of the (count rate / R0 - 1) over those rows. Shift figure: -0.8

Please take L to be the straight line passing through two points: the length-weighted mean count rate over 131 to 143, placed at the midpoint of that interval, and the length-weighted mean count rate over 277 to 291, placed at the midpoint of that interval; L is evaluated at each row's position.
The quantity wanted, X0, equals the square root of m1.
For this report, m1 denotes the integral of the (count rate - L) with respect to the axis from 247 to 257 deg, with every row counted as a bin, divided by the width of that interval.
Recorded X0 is 0.23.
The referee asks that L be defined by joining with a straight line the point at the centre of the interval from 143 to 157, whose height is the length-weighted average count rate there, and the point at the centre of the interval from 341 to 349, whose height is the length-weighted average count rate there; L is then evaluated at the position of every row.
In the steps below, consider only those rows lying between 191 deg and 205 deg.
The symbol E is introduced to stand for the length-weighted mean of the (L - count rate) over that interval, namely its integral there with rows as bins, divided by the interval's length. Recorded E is 0.09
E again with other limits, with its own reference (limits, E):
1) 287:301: -0.05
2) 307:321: -0.05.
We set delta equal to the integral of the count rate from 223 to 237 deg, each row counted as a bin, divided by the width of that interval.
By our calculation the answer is 1.48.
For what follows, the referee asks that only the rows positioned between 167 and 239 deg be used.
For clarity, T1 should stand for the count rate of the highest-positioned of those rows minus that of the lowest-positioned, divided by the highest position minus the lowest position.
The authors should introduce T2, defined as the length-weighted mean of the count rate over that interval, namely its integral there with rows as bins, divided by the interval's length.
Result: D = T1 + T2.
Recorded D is 1.29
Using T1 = 0.001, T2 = 1.29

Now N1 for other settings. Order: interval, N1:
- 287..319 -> 1.45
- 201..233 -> 1.16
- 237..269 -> 1.44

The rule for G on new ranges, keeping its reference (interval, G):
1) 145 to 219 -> 210.0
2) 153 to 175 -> 164.0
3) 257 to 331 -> 284.0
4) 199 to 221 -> 210.0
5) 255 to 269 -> 264.0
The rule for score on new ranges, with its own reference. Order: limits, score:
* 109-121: -2.1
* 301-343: 0.2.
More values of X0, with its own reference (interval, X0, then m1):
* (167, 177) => 0.26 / 0.068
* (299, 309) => 0.17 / 0.030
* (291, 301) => 0.22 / 0.048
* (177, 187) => 0.29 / 0.085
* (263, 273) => 0.22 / 0.047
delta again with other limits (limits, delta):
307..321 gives 1.46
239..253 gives 1.45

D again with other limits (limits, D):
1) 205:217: 0.84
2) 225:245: 1.48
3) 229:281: 1.44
